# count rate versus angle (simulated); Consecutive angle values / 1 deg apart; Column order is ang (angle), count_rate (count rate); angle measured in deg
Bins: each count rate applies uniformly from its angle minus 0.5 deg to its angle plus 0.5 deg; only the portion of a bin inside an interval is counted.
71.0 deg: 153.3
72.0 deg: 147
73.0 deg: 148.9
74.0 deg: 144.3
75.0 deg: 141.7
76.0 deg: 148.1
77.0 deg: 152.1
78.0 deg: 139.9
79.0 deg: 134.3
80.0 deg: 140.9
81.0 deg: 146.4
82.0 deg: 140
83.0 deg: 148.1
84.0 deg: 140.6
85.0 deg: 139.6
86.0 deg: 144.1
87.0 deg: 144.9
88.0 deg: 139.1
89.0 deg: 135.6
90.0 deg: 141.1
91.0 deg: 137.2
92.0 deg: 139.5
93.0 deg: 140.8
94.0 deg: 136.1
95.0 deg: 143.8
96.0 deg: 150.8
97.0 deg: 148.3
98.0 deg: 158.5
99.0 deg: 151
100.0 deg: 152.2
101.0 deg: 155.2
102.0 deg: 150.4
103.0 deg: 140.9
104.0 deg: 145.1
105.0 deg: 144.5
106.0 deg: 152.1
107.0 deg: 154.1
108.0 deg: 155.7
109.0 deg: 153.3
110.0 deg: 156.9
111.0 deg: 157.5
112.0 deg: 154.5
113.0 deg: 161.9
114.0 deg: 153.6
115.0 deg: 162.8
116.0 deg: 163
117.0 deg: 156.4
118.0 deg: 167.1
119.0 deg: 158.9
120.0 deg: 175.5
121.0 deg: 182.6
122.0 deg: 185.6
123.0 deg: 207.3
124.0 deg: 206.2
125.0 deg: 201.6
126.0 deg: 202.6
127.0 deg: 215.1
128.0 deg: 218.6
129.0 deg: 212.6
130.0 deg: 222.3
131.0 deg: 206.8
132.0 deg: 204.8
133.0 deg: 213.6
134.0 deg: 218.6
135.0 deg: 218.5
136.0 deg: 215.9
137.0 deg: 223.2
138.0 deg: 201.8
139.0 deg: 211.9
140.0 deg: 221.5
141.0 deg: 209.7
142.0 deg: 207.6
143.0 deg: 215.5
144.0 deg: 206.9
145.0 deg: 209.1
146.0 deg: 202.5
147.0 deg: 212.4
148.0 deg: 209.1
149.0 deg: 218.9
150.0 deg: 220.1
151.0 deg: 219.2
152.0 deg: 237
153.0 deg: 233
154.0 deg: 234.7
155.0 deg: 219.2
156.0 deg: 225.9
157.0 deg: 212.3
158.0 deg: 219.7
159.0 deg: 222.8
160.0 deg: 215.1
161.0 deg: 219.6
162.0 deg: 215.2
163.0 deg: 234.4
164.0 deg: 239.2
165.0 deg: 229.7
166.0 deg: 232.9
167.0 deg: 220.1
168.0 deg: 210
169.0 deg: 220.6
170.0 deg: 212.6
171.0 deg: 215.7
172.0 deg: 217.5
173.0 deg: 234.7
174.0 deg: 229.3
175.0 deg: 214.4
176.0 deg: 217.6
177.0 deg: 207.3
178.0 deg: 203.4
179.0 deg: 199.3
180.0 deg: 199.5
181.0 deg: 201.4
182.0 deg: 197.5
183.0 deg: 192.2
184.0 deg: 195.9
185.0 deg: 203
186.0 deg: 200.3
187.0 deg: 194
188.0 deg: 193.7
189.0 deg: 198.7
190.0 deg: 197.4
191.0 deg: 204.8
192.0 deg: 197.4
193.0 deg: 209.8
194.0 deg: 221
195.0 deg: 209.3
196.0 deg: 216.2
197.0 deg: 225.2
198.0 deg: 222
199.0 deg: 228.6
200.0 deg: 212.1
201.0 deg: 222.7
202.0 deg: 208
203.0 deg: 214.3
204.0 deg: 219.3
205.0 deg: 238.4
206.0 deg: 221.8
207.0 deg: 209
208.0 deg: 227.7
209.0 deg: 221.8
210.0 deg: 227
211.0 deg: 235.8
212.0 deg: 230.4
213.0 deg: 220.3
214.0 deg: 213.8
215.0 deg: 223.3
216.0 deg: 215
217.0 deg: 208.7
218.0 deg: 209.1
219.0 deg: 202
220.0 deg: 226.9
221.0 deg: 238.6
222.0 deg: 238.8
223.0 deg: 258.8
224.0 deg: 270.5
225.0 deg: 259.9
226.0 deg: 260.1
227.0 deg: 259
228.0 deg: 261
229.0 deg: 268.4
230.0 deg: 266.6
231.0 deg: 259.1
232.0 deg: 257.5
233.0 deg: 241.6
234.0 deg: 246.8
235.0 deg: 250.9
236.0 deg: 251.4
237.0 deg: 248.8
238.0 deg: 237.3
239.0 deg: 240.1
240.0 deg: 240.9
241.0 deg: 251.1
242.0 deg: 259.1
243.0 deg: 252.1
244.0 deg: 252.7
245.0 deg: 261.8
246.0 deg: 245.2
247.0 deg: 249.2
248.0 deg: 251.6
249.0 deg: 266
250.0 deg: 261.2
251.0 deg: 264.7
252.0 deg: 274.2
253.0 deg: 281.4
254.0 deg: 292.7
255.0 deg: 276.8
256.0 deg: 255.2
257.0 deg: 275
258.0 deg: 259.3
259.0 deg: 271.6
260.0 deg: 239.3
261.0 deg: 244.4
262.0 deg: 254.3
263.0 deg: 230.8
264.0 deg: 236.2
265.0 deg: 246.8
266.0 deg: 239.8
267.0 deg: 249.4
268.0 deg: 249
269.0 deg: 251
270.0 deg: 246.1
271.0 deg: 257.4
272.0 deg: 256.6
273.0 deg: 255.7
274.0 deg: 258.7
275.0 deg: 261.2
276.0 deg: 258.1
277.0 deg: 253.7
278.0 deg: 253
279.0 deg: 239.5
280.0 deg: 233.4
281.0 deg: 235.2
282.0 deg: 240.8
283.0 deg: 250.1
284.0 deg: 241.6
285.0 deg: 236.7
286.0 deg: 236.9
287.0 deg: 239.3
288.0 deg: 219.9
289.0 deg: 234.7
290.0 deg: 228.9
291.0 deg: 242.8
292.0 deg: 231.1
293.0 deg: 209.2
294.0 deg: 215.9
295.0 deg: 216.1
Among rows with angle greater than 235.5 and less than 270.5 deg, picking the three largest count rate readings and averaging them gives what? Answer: 284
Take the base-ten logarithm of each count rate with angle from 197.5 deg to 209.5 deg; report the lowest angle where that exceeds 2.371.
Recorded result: 205.0 deg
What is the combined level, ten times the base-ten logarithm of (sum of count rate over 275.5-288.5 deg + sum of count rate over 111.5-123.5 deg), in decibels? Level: 37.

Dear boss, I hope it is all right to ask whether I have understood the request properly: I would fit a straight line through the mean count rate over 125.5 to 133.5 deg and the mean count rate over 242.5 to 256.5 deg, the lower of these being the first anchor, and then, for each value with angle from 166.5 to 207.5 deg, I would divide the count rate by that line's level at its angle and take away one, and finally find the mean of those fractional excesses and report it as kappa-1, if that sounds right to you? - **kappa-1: -0.11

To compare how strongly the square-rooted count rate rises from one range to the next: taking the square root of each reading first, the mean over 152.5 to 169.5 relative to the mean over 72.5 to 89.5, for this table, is 1.25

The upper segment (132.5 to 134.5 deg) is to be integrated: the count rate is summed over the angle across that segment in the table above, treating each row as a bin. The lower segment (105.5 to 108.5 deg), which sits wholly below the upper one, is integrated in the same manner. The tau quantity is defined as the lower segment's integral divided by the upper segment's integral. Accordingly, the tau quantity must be 1.1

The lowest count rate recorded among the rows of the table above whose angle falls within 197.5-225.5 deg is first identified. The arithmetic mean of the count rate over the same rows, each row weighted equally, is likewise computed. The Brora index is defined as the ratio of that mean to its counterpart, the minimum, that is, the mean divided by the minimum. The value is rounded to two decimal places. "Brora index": 1.12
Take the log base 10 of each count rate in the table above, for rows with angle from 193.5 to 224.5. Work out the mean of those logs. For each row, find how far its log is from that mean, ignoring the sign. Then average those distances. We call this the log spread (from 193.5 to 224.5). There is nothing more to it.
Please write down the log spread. 0.0198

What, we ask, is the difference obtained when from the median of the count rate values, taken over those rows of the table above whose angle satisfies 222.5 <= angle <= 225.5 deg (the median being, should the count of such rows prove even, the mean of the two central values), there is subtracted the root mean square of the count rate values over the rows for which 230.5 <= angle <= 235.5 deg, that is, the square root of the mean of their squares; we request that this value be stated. 9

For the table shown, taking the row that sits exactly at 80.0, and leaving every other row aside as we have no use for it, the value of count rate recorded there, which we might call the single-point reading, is 140.9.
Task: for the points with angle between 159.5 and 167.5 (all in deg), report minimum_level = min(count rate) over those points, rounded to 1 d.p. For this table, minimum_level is 215.1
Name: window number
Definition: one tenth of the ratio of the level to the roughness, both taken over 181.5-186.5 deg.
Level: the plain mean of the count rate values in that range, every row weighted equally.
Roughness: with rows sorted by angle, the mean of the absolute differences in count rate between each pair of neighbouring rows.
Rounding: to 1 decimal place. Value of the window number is 4.2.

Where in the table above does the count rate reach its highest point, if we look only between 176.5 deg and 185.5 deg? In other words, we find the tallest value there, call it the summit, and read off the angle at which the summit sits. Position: 177.0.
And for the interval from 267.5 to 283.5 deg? 275.0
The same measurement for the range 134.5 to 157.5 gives 152.0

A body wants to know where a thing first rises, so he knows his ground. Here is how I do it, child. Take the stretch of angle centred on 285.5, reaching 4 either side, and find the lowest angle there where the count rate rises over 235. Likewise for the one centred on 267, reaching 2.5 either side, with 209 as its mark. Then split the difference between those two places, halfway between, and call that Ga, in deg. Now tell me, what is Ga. 273.5 deg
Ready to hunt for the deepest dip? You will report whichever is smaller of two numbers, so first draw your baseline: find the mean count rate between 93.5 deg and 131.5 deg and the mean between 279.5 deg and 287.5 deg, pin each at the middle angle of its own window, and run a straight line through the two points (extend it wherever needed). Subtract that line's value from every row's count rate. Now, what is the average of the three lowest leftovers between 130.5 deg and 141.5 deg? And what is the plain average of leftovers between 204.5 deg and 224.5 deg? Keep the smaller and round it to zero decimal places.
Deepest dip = 16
